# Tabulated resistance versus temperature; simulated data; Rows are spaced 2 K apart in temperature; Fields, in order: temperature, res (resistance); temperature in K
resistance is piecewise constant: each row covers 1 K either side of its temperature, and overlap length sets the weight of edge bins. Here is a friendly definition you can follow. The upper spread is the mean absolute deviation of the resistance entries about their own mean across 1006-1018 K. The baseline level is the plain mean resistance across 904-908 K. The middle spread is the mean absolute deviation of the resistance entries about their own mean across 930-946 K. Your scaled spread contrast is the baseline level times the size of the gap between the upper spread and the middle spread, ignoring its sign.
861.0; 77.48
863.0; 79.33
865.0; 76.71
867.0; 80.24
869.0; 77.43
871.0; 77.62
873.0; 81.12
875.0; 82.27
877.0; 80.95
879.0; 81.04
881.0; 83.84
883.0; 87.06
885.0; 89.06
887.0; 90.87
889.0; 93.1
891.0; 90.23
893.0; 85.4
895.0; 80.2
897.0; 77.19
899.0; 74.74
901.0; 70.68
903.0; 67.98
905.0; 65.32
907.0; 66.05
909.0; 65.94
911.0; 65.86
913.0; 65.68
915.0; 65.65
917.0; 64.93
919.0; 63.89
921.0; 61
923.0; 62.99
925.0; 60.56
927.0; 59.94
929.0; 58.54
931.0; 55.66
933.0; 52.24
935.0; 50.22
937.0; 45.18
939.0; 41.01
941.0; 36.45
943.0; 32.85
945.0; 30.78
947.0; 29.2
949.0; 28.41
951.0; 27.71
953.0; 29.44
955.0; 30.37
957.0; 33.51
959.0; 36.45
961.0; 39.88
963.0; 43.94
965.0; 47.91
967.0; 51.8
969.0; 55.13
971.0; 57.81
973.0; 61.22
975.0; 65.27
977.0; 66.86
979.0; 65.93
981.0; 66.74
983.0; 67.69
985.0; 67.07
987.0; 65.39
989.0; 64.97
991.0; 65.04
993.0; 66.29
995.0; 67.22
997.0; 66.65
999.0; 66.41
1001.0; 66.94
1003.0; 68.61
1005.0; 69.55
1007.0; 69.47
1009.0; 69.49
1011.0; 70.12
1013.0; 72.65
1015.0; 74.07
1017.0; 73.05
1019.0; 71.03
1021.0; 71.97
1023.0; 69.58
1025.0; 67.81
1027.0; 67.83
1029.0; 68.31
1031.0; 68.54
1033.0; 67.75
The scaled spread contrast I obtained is 394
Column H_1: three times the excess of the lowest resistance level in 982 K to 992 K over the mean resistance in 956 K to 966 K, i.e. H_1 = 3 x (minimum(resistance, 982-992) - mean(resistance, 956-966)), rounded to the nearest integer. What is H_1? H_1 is 74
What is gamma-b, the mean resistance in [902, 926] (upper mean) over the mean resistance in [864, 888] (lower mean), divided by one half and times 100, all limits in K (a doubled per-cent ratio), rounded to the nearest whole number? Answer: 157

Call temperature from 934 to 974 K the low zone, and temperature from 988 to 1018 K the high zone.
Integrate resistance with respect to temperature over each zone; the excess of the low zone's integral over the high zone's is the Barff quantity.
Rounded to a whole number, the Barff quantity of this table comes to -443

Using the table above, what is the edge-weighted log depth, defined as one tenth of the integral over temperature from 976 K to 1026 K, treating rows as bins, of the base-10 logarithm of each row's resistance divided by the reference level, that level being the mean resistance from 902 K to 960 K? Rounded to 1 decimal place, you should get 0.7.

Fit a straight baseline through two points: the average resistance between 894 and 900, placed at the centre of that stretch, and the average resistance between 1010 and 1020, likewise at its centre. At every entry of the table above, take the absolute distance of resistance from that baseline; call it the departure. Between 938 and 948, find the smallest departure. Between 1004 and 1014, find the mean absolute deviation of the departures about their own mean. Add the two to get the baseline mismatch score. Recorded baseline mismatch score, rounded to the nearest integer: 35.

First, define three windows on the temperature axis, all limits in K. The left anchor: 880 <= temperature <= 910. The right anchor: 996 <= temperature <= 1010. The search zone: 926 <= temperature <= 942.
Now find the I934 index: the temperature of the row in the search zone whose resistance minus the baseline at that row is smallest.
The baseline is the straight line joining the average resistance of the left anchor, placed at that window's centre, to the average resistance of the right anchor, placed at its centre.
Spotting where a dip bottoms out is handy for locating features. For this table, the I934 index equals 941.0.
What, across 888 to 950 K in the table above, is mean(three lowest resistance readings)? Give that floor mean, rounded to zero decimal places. 29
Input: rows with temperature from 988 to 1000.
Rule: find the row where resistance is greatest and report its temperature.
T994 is 995.0 K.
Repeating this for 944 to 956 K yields 945.0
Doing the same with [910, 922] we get 911.0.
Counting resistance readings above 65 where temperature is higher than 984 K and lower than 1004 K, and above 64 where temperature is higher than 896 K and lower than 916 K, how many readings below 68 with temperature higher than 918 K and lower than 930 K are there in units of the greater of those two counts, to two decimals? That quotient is 0.60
